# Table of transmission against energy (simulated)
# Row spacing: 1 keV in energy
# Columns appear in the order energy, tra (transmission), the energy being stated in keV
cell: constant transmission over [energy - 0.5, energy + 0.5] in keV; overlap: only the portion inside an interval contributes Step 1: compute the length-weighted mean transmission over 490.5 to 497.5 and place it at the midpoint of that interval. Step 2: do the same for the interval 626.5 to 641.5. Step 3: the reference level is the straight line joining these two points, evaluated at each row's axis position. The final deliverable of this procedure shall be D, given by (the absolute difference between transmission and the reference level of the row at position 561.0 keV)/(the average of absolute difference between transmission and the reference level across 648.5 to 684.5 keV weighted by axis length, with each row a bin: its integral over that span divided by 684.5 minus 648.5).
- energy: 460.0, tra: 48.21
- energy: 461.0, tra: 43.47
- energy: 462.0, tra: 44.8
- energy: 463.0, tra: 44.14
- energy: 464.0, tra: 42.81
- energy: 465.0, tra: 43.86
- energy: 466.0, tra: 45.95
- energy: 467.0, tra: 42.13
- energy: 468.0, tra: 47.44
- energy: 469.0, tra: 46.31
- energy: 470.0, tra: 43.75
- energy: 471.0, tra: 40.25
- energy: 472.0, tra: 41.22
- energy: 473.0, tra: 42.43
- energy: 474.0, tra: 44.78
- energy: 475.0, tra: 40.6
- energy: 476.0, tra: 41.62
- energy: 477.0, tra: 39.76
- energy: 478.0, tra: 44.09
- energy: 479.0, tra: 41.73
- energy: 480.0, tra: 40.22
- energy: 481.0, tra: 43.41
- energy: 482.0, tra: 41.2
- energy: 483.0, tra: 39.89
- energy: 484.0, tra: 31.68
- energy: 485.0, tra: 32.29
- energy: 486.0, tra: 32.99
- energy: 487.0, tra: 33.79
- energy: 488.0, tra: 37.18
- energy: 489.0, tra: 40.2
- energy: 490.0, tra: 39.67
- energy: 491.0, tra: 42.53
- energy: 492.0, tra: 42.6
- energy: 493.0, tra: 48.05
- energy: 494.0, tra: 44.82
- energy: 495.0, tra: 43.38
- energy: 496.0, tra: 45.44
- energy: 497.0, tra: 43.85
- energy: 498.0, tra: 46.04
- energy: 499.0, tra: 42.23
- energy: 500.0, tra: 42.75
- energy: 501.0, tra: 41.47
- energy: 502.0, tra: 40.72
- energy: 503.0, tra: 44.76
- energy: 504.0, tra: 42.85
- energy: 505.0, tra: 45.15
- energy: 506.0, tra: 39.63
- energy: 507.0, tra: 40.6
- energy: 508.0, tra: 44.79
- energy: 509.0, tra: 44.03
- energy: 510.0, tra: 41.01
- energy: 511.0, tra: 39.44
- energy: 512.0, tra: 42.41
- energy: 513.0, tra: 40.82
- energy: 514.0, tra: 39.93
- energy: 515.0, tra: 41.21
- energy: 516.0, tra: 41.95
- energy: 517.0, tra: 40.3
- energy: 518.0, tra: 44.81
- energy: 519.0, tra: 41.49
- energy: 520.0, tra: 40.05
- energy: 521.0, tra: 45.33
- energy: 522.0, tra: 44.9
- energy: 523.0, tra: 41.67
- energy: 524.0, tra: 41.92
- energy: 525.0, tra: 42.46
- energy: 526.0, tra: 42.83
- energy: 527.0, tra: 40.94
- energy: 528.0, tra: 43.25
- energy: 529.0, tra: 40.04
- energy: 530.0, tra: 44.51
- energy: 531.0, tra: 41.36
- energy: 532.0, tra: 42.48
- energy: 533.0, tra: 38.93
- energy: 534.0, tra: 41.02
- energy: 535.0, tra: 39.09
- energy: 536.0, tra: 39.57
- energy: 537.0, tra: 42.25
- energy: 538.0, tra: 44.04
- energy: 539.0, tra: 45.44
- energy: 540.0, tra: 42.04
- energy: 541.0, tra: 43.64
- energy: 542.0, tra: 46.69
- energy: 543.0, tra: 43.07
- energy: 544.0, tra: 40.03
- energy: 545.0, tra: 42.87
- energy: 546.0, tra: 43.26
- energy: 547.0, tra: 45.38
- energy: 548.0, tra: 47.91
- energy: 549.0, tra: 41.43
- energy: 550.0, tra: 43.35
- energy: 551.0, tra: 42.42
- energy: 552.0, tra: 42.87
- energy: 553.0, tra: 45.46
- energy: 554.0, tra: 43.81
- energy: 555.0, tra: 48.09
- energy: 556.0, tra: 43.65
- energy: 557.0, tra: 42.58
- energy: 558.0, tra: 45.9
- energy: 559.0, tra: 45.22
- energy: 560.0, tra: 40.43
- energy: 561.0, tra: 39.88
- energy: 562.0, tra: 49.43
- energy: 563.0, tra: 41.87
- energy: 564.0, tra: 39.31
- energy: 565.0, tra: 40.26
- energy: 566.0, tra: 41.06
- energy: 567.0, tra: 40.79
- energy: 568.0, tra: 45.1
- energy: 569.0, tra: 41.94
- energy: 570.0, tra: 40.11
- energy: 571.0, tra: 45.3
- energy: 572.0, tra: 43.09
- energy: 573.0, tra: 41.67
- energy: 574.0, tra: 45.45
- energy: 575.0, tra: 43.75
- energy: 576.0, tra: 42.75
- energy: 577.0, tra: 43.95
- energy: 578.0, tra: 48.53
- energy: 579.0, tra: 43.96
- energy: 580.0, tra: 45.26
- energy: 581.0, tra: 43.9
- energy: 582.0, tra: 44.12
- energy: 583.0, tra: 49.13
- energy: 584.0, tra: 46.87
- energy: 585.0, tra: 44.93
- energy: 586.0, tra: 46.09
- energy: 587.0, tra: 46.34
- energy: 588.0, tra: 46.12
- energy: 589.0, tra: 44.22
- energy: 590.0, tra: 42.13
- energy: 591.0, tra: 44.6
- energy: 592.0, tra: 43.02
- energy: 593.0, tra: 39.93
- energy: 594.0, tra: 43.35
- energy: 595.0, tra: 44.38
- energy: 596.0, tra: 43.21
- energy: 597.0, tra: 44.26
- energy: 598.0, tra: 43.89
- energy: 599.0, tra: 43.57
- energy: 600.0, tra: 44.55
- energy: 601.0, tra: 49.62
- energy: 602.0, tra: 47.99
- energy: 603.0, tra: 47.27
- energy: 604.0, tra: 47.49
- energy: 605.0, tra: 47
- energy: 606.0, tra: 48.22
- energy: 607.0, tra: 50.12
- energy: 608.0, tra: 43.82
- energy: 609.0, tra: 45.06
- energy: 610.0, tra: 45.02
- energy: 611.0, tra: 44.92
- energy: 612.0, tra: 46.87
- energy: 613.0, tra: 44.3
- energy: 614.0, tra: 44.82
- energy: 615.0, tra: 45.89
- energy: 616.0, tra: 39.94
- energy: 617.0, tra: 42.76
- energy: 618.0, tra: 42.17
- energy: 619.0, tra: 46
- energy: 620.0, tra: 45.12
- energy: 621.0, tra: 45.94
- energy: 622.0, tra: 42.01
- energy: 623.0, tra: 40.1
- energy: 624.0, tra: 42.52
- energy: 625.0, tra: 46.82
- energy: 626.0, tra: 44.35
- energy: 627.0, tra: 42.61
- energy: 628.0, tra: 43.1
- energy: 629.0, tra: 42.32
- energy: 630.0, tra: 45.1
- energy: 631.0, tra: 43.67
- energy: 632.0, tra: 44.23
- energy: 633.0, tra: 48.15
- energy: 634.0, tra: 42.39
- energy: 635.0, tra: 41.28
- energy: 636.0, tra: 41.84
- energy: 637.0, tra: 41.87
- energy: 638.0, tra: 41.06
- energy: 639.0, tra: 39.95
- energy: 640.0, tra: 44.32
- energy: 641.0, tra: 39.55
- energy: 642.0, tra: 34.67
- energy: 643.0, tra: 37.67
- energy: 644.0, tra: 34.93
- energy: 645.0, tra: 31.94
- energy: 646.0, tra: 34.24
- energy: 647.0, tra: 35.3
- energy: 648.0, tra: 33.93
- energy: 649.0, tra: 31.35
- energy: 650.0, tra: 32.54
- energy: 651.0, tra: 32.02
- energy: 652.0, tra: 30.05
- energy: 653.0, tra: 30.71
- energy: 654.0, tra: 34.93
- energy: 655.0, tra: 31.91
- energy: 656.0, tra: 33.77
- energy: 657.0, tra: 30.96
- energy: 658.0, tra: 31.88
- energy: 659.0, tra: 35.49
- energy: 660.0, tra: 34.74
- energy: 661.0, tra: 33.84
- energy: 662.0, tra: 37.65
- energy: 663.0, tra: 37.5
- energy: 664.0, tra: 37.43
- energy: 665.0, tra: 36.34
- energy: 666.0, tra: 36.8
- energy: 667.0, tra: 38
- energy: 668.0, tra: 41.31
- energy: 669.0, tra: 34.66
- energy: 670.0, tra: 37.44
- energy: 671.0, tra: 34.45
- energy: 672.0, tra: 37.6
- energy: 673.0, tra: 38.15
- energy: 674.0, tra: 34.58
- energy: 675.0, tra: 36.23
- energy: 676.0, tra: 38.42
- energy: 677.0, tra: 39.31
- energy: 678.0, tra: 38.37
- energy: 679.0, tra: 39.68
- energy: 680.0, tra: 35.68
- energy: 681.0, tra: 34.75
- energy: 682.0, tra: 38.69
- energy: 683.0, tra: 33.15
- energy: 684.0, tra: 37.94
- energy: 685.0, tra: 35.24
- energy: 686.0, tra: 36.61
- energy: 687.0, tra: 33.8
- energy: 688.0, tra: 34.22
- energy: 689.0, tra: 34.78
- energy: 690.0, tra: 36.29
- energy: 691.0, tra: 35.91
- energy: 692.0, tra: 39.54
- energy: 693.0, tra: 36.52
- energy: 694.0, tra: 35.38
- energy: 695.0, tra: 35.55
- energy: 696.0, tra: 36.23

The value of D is 0.54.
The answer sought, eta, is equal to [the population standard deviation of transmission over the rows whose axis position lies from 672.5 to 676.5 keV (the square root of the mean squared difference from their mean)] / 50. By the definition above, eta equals 0.031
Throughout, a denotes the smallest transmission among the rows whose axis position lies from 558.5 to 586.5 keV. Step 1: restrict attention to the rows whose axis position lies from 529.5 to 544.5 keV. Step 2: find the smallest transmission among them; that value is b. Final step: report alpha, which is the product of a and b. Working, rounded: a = 39.31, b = 38.93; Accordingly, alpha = 1530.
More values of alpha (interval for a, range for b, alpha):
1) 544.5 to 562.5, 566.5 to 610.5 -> 1592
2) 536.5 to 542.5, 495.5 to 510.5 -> 1666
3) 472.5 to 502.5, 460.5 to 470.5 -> 1335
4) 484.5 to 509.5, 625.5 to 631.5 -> 1367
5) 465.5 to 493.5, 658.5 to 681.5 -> 1072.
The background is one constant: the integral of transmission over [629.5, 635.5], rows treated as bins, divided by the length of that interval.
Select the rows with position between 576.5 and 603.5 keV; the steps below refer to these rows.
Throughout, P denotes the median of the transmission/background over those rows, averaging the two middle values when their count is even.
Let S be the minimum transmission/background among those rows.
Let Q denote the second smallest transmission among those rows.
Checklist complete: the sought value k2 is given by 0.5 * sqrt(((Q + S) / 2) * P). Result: 2.33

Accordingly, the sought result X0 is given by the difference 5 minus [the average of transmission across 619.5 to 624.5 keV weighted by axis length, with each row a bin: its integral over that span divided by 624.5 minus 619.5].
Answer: -38.1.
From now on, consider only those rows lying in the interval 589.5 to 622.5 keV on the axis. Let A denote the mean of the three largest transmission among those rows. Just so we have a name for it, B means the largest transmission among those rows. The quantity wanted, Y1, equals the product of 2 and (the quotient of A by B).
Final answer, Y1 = 1.97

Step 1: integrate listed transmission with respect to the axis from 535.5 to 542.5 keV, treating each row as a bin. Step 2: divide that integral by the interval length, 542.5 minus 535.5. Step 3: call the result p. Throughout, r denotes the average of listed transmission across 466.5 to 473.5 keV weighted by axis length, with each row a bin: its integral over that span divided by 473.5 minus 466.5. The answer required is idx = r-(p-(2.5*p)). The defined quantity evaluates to 108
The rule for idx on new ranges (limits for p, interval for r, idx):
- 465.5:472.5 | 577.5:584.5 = 112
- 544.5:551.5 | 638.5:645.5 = 103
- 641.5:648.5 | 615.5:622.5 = 95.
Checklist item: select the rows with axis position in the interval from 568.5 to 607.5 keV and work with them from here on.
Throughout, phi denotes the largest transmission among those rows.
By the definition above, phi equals 50.12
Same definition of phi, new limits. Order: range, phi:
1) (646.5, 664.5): 37.65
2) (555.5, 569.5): 49.43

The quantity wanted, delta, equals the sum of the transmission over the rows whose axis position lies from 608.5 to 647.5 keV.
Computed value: 1645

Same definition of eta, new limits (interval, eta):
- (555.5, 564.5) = 0.062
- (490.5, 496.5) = 0.039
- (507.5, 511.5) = 0.044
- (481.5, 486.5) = 0.081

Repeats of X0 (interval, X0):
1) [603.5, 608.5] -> -42.3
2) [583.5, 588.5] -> -41.1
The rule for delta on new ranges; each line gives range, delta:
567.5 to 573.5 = 257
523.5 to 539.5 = 670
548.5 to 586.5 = 1664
